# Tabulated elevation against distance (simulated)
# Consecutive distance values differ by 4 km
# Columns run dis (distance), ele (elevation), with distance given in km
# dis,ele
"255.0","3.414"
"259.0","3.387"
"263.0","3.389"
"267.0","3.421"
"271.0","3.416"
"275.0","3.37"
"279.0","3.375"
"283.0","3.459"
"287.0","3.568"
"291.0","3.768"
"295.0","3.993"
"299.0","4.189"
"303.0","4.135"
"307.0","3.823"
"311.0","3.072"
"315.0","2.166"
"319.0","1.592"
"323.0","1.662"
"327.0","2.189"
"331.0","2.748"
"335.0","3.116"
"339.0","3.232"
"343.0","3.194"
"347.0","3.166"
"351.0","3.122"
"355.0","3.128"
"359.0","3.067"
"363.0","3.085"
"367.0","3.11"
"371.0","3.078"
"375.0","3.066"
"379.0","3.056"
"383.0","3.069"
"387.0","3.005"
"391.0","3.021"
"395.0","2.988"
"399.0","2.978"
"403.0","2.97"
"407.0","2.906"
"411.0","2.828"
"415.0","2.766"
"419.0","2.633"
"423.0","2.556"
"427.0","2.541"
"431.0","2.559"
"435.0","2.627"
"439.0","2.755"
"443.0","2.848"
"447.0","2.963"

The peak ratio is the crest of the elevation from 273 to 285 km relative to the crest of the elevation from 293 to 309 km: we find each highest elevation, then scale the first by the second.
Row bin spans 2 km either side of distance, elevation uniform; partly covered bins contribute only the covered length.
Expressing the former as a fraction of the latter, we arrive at 0.83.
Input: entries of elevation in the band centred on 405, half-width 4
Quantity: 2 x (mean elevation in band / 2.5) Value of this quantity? 2.35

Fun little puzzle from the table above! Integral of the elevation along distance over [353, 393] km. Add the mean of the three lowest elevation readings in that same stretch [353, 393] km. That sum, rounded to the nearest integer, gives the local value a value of 126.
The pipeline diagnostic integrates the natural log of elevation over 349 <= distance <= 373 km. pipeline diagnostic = 27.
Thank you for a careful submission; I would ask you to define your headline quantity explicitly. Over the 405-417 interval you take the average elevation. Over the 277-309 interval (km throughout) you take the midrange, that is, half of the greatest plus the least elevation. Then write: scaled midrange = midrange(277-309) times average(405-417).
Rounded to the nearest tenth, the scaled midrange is 10.7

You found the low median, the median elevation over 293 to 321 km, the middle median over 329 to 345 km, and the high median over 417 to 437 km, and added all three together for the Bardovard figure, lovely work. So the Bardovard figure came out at 9.54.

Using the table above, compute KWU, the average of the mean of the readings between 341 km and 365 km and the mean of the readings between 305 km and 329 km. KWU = 2.77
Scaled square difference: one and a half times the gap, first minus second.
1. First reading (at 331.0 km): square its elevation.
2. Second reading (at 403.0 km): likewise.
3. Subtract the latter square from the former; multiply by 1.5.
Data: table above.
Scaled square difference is -2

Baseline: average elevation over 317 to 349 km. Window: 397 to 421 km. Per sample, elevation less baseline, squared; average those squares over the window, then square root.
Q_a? 0.26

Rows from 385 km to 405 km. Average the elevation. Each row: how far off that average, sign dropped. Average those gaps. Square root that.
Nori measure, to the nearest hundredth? 0.13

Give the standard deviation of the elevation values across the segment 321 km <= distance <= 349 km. 0.6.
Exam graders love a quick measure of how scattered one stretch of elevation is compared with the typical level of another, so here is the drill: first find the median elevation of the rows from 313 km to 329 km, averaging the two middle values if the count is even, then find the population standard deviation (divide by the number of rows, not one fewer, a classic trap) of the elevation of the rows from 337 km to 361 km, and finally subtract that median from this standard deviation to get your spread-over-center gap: -1.9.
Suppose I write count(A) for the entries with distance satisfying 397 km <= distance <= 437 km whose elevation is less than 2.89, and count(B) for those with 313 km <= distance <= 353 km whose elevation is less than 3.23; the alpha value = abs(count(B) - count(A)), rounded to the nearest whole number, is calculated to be 2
